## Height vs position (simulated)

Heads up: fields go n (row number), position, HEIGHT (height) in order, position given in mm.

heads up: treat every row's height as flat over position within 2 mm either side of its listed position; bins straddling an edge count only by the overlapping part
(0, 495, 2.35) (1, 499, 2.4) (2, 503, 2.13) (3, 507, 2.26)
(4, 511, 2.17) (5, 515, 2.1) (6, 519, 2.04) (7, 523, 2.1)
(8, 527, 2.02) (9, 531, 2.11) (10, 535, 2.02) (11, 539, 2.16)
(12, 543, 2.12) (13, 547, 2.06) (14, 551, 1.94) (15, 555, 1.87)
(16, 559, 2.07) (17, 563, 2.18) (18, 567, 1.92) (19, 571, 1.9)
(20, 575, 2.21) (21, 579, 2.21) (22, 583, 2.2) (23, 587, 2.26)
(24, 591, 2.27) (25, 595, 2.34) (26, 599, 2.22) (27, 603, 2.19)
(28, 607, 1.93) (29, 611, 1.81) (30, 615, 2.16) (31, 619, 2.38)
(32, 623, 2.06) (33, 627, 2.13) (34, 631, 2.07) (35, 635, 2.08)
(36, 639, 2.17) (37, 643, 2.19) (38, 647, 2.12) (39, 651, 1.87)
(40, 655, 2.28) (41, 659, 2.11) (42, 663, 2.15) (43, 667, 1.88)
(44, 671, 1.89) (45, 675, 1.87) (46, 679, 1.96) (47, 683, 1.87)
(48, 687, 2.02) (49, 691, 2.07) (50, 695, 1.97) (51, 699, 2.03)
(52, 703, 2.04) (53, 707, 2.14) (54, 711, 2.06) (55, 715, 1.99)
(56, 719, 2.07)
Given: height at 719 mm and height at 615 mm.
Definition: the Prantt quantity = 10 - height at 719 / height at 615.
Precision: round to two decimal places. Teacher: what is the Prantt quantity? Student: 9.04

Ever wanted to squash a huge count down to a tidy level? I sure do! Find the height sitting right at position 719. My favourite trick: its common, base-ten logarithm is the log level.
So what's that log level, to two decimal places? 0.32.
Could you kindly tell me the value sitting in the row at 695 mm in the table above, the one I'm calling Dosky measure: 1.97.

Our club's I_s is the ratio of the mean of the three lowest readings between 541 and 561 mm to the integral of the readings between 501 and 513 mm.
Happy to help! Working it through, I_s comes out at 0.075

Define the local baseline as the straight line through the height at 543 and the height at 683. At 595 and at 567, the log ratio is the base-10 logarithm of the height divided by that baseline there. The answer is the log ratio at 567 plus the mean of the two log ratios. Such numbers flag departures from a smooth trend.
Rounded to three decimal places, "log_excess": -0.020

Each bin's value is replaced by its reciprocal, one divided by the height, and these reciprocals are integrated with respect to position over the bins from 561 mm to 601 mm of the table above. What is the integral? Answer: 18.5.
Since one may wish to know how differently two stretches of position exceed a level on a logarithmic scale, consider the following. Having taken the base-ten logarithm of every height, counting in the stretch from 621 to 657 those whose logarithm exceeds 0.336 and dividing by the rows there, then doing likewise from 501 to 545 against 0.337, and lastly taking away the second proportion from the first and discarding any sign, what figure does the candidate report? 0.24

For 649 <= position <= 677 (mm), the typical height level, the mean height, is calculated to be 2.01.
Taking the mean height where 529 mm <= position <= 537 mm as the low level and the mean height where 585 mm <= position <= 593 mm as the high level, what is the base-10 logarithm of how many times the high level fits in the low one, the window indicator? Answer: -0.040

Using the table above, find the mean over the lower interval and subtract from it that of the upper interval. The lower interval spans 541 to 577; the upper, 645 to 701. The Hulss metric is 0.02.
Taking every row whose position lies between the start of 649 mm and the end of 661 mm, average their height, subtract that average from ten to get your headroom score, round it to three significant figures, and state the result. 7.91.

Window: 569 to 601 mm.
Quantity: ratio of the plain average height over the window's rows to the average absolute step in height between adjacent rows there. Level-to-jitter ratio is 27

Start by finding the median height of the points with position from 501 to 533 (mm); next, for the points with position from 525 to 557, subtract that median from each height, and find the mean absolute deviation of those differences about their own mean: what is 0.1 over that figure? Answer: 1.33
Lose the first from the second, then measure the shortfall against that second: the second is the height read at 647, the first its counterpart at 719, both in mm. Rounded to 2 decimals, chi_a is 0.02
